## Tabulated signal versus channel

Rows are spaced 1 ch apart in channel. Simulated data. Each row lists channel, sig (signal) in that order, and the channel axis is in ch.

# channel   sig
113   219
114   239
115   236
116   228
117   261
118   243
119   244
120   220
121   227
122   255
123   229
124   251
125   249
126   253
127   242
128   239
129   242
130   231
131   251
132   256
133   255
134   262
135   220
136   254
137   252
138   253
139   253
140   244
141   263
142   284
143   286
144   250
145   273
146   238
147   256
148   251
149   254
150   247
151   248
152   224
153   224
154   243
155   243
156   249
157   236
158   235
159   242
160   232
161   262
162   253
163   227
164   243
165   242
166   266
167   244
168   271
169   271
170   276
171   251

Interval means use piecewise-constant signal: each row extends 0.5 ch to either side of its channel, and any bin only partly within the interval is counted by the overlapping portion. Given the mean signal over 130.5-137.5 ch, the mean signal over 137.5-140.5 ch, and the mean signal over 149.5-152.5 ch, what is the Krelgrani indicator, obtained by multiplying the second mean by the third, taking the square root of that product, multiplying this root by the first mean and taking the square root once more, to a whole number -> 247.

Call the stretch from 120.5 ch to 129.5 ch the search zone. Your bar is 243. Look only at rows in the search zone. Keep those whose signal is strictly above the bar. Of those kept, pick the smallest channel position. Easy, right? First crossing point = 122 ch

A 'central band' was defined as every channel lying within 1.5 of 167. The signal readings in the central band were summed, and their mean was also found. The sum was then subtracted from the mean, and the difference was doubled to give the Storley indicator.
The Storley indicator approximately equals -1041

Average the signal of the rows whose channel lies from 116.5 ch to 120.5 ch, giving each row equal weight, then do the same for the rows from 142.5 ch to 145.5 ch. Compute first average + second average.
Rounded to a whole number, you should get 512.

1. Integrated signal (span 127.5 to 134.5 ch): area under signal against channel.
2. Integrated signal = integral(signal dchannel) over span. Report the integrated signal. 1736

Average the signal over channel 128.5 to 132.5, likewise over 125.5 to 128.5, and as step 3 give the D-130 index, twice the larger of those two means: 490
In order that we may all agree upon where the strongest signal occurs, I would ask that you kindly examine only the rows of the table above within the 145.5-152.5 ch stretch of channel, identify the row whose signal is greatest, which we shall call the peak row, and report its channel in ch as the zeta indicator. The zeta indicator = 147 ch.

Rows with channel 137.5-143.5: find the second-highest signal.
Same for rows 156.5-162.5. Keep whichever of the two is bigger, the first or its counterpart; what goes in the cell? 284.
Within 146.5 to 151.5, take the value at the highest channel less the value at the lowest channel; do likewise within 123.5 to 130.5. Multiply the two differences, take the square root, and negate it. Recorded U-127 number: -13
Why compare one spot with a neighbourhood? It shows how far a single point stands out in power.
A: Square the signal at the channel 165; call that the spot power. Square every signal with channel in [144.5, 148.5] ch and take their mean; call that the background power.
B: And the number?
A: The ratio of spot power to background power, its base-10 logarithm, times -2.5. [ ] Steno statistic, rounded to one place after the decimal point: 0.1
